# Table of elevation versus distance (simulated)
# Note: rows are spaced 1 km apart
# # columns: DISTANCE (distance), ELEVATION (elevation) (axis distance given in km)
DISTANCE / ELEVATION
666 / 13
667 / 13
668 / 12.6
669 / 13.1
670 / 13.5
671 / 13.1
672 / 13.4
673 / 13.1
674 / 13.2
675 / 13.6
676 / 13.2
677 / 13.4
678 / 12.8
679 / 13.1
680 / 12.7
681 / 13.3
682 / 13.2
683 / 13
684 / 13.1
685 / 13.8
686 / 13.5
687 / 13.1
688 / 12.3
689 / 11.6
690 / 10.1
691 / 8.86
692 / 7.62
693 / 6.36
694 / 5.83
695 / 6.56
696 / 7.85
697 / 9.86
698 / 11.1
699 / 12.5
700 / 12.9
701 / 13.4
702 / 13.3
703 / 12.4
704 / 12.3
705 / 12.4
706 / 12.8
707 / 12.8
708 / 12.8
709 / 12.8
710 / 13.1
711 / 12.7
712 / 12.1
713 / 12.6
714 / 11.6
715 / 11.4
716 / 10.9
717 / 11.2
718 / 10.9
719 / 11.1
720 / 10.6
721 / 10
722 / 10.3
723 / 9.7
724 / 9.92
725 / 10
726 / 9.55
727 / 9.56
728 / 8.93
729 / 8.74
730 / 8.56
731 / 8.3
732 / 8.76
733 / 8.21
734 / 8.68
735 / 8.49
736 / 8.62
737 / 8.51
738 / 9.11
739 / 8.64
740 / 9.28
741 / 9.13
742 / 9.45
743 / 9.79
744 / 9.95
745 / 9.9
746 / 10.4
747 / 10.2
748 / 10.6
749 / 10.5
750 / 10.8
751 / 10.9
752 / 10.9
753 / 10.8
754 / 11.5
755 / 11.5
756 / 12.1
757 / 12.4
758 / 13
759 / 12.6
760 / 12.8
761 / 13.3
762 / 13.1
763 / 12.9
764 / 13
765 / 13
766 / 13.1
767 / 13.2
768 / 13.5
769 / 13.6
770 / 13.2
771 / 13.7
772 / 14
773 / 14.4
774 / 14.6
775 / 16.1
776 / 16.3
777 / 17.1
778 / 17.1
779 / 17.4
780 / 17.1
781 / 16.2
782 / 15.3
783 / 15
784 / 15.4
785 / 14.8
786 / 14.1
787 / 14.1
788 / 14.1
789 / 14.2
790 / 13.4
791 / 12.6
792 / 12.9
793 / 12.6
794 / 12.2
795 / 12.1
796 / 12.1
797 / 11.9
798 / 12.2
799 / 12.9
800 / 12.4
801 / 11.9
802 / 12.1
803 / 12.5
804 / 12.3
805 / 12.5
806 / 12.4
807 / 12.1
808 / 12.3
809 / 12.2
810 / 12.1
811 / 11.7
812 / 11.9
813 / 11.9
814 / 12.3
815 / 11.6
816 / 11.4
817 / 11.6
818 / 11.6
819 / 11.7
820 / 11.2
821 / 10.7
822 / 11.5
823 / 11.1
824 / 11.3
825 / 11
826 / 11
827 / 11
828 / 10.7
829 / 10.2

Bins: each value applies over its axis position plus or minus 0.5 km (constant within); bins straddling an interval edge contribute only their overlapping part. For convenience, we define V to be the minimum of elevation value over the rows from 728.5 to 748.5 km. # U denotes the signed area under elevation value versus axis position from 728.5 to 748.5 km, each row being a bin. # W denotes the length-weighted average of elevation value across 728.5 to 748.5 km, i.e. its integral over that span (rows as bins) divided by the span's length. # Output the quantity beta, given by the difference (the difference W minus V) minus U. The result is -182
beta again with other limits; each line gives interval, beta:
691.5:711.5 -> -216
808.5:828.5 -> -229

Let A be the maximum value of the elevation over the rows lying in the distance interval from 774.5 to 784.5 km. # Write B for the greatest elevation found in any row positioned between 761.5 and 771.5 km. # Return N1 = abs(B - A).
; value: 4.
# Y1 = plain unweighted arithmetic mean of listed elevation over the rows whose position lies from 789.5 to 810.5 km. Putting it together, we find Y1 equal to 12.4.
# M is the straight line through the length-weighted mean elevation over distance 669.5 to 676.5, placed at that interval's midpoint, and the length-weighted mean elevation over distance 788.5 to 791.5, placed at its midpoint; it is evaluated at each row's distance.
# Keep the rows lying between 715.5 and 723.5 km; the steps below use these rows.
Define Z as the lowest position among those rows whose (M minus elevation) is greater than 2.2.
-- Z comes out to 716 km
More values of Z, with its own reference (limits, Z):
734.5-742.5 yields 735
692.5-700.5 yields 693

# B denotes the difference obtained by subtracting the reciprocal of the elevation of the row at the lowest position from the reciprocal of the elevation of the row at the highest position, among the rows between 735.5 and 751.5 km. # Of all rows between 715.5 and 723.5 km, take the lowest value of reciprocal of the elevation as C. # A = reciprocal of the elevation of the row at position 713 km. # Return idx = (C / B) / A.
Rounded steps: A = 0.079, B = -0.02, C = 0.089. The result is -46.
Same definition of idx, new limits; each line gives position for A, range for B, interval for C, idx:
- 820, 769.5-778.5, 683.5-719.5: -47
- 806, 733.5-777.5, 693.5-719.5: -16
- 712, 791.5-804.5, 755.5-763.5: 241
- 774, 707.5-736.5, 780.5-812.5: 24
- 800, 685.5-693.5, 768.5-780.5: 9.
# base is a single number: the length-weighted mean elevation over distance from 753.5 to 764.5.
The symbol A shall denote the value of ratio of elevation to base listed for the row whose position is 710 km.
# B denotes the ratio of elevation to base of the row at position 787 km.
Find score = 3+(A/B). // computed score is 3.9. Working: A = 1.0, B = 1.12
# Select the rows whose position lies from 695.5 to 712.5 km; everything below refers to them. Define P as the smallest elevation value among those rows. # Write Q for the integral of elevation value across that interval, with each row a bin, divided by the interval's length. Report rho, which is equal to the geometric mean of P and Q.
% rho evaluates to 10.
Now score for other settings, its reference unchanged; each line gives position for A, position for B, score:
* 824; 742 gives 4.2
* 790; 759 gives 4.1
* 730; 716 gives 3.8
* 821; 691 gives 4.2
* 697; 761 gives 3.7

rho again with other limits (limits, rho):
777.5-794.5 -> 13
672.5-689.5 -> 12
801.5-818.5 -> 12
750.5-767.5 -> 12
